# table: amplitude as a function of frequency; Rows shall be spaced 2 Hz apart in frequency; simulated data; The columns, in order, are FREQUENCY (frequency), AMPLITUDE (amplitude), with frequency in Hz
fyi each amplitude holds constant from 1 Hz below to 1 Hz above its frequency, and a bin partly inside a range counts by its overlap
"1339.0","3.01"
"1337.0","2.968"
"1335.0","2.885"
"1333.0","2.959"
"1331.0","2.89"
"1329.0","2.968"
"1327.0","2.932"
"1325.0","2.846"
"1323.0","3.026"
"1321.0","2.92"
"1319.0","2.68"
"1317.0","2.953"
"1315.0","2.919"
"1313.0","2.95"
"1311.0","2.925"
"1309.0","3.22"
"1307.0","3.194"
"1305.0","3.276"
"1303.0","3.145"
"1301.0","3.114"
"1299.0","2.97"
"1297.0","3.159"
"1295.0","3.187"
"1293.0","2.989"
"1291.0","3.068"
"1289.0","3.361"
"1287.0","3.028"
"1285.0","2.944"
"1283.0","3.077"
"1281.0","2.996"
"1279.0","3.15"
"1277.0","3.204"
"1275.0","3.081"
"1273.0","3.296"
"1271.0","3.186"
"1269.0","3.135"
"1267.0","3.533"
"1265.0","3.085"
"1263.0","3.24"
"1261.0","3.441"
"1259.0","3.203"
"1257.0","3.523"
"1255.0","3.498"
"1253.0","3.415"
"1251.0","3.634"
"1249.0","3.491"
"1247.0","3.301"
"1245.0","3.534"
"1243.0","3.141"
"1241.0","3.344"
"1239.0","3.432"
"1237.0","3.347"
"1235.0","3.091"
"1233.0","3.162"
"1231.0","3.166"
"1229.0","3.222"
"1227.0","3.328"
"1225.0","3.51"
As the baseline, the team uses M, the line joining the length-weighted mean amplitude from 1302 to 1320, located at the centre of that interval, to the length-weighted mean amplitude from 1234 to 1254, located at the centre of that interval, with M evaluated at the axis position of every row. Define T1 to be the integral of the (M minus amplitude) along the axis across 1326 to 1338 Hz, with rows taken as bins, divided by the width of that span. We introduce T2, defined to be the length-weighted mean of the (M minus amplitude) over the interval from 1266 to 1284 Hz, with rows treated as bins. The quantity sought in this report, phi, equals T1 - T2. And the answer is -0.04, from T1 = -0.012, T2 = 0.03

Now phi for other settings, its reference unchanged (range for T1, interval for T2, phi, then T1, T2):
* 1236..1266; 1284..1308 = -0.02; -0.038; -0.01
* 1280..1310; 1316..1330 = -0.07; -0.004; 0.06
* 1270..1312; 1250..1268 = 0.11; 0.009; -0.10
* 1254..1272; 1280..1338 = -0.06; -0.041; 0.02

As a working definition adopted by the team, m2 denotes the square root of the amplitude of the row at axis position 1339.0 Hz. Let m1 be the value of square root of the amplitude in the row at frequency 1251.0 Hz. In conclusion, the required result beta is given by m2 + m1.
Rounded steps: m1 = 1.91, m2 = 1.73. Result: 3.64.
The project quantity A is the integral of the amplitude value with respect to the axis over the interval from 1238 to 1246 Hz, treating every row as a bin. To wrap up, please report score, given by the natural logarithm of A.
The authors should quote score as 3.29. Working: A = 26.9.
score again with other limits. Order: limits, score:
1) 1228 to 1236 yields 3.23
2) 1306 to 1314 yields 3.20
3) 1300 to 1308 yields 3.24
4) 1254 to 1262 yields 3.31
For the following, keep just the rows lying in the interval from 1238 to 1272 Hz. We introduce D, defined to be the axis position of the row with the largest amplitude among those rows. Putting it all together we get 1251.0 Hz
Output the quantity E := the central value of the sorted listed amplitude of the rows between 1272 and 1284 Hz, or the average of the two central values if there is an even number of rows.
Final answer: 3.12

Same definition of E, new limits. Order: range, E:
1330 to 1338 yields 2.92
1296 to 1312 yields 3.15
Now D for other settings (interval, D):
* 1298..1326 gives 1305.0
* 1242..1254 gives 1251.0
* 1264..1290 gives 1267.0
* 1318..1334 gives 1323.0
